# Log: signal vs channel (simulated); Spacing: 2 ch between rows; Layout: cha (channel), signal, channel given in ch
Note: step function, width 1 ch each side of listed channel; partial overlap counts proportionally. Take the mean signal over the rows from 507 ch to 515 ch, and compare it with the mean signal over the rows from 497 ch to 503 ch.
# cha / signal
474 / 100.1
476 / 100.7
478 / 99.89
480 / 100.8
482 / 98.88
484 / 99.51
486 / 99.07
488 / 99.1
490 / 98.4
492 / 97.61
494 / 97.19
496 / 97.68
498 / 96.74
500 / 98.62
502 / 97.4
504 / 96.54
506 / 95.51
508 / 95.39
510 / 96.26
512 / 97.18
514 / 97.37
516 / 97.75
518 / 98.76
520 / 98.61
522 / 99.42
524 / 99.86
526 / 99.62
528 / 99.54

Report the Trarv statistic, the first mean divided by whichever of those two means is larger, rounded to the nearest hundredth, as 0.99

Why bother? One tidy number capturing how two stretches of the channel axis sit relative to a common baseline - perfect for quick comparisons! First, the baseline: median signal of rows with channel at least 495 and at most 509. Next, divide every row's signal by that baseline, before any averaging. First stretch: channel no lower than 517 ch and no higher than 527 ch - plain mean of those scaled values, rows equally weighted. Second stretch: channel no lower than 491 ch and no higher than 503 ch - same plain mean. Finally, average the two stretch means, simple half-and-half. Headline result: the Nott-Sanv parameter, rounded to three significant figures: 1.02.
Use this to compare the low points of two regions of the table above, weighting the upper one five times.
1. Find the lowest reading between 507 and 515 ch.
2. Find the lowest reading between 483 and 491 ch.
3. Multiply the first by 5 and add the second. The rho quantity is 575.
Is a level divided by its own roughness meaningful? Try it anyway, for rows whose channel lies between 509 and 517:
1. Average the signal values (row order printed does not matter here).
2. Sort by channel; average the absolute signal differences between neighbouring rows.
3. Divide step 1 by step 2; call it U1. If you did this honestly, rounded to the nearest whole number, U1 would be 196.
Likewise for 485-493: 194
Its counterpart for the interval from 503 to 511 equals 142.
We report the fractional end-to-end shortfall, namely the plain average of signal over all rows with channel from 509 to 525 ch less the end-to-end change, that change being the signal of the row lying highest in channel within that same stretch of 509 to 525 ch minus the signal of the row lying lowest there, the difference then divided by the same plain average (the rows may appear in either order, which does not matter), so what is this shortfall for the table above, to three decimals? 0.963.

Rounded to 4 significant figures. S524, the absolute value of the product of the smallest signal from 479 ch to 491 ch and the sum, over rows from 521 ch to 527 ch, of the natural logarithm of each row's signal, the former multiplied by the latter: 1358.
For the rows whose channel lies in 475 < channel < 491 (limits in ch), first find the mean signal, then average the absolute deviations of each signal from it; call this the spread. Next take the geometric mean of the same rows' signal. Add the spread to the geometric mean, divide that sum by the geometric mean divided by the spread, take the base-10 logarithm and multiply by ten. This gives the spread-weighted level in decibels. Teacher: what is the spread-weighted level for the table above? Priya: -1.6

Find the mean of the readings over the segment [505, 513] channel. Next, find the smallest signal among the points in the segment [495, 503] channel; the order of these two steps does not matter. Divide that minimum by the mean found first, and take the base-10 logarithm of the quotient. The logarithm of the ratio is 0.0030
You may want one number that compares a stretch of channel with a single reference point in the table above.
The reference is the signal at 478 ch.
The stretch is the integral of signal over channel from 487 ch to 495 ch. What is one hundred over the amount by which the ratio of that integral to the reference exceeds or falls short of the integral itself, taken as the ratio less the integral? -0.129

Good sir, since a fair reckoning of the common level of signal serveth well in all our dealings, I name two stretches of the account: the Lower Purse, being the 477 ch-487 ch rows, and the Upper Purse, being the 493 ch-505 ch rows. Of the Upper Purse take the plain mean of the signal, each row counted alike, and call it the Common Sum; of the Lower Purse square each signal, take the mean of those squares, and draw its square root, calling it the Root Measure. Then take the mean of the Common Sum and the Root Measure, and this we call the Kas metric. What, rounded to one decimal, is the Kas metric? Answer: 98.5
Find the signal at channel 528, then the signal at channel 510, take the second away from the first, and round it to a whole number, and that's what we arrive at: 3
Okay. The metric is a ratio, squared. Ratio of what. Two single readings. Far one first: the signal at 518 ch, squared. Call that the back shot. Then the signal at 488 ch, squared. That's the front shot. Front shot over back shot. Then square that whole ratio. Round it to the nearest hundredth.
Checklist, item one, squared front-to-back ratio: 1.01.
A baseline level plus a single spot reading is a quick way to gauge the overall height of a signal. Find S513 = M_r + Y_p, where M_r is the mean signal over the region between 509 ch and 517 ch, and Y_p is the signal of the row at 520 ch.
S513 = 196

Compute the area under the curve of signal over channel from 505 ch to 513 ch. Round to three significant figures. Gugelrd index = 769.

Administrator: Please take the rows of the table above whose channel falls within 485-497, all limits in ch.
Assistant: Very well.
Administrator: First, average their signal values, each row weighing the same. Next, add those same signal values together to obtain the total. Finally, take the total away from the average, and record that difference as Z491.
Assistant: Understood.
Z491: -491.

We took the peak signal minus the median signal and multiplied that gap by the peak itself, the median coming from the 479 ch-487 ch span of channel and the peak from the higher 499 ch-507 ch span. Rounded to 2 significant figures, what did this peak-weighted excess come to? -66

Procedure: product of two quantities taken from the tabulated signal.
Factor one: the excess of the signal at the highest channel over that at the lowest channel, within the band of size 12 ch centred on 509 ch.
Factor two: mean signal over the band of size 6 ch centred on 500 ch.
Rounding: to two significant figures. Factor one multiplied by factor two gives 81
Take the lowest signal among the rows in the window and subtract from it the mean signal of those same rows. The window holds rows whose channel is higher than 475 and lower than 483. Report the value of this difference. -1.2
